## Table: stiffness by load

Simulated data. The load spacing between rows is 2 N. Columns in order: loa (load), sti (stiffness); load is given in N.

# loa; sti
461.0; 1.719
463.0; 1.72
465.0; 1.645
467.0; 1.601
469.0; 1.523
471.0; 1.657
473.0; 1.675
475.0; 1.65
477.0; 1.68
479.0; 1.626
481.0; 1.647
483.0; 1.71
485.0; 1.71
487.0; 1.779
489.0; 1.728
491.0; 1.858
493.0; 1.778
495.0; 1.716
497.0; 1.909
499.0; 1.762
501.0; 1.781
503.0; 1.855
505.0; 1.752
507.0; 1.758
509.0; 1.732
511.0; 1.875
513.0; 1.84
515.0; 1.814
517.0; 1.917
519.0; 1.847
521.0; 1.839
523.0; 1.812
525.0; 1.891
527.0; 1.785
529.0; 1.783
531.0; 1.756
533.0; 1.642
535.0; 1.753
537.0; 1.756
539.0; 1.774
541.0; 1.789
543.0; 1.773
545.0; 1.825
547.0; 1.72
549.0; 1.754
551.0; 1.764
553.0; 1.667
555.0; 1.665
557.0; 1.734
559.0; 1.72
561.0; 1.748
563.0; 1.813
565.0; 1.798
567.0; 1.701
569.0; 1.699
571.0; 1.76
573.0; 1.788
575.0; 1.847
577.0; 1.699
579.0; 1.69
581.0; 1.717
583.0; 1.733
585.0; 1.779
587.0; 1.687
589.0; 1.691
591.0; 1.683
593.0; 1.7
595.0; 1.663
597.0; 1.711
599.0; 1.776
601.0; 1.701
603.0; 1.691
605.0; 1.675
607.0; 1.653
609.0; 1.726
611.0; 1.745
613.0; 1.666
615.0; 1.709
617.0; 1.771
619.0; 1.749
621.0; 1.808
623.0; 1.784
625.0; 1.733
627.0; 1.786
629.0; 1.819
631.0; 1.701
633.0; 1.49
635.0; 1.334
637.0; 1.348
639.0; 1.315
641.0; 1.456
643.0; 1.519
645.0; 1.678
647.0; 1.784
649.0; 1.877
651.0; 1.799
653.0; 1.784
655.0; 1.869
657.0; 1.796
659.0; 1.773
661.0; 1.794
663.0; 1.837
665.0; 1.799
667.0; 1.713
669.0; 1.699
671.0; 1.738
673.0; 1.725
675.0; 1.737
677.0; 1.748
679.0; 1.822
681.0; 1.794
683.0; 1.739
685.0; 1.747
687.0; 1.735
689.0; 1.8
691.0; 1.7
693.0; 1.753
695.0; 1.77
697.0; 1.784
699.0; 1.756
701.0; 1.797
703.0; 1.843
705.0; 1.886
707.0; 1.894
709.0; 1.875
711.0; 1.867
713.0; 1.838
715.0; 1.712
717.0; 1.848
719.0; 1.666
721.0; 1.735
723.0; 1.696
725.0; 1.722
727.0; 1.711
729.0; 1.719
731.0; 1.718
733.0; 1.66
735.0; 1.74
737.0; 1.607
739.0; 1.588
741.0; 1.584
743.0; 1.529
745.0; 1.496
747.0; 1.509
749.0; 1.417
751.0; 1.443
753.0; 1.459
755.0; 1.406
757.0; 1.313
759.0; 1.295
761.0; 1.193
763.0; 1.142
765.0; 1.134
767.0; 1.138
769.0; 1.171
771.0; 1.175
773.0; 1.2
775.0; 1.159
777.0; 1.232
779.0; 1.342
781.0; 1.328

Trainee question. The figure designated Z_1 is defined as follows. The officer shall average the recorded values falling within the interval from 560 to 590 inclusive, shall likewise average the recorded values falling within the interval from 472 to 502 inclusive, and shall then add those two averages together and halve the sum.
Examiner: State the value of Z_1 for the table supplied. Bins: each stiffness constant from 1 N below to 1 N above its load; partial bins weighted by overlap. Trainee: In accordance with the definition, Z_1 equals 1.739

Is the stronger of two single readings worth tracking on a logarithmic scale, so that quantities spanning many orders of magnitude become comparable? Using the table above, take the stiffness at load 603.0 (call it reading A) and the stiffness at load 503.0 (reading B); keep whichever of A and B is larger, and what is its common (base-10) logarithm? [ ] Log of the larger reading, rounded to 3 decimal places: 0.268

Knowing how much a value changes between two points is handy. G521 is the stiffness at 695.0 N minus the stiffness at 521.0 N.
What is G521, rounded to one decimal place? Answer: -0.1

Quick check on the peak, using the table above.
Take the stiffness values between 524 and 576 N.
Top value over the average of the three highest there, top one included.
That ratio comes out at 1.02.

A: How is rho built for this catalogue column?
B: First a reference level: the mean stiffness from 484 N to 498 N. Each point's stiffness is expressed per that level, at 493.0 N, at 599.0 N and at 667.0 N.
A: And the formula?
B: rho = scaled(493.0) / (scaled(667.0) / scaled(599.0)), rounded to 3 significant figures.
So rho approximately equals 1.03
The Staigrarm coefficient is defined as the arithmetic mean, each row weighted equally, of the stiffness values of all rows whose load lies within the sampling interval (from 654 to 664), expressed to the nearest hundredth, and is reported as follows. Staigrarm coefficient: 1.81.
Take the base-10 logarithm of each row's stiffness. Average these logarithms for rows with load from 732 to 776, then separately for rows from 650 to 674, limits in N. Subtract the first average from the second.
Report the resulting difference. 0.11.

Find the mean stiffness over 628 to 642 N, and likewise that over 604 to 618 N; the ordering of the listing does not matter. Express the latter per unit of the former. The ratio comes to 1.14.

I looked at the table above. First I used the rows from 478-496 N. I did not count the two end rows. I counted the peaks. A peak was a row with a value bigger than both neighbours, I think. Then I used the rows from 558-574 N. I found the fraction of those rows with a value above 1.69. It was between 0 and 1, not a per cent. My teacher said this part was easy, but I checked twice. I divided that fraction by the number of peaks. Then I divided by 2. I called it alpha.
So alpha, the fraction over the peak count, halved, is 0.25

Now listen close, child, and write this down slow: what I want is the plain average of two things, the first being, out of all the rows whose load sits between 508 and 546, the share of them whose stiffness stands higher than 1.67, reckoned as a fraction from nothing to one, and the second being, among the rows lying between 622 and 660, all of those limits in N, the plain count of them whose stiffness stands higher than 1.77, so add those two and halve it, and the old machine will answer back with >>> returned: 5.5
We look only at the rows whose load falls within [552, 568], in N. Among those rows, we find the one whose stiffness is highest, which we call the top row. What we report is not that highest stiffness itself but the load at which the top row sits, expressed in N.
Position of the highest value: 563.0 N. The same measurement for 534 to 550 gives 545.0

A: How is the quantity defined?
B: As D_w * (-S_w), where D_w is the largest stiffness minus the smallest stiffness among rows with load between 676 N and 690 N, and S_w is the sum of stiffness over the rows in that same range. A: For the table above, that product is -1.08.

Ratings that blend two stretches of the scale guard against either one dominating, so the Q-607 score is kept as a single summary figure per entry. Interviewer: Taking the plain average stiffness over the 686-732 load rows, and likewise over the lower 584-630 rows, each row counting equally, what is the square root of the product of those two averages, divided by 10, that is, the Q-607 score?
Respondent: 0.175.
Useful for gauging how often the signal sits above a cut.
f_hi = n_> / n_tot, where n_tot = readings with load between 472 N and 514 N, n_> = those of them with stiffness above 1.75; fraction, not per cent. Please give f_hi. 0.52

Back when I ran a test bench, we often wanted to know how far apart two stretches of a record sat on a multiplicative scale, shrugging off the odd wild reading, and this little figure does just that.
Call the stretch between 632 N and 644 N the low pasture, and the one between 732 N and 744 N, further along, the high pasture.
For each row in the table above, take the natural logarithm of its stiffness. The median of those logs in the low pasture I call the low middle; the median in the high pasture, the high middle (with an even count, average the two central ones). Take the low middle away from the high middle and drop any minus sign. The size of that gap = 0.13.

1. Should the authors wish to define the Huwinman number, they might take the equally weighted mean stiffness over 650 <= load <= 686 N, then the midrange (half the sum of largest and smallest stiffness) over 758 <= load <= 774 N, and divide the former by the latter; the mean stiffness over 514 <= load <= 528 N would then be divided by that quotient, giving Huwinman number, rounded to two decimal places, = 1.26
